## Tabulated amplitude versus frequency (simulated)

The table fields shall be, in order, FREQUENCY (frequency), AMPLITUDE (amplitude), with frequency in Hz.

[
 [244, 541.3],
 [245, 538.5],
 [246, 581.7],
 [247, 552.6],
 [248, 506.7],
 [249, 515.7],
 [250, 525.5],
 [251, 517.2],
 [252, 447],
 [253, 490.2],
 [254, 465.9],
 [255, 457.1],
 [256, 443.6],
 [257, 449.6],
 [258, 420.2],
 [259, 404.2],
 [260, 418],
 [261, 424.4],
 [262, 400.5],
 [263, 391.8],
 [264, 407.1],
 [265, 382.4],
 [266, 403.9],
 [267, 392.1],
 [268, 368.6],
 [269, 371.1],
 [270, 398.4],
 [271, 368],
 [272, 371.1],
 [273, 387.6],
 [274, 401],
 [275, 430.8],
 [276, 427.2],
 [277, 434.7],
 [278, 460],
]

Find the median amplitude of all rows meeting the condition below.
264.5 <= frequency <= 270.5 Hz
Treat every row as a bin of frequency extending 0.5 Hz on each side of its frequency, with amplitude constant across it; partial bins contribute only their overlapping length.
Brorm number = 387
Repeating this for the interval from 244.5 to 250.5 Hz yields 532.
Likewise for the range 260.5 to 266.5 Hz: 402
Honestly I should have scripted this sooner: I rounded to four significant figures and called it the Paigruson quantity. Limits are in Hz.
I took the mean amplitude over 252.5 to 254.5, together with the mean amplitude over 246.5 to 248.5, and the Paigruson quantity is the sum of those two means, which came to 1008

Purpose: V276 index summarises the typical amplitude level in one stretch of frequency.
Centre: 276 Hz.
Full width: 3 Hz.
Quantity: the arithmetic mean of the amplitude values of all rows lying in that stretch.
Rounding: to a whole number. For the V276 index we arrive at 431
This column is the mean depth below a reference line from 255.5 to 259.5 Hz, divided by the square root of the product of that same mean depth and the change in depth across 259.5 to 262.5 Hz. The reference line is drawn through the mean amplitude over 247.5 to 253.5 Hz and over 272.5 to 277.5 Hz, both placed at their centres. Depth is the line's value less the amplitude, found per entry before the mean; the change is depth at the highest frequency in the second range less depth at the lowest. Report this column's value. 2.1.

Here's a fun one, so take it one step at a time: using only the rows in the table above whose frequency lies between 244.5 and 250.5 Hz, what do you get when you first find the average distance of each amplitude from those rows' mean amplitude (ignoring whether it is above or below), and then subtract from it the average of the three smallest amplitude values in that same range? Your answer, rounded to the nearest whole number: -495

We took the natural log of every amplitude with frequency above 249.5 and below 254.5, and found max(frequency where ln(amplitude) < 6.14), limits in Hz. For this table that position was 252 Hz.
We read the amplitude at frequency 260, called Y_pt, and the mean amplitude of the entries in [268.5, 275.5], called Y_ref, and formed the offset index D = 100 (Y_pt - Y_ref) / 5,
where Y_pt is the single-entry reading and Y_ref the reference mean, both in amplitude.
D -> 566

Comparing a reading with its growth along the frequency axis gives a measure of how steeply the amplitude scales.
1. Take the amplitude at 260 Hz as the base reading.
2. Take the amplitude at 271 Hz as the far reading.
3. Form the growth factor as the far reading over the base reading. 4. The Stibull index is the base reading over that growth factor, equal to 475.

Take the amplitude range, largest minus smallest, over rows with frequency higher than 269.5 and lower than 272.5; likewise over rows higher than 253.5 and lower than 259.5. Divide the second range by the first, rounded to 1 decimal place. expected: 2.0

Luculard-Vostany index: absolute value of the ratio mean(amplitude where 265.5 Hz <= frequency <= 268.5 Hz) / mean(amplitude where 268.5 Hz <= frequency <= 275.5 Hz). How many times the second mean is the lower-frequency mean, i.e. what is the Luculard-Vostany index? 1.00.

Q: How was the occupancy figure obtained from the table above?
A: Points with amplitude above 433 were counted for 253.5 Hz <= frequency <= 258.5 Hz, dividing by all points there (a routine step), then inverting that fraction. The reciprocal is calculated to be 1.25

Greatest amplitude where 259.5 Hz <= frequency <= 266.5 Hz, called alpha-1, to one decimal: 424.4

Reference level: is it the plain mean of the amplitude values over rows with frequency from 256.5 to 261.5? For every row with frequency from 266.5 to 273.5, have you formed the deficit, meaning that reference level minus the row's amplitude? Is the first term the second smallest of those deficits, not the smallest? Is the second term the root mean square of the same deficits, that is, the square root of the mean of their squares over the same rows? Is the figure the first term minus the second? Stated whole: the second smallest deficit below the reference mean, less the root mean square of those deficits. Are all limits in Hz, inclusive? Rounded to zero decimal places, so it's -14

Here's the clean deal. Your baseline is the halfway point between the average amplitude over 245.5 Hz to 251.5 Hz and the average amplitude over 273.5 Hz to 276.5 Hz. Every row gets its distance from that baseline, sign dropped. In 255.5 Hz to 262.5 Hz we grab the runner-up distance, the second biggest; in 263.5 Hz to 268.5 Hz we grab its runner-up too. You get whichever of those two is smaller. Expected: 72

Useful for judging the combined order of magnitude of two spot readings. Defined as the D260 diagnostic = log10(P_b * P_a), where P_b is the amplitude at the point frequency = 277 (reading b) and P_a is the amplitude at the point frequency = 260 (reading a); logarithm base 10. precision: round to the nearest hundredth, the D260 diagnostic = 5.26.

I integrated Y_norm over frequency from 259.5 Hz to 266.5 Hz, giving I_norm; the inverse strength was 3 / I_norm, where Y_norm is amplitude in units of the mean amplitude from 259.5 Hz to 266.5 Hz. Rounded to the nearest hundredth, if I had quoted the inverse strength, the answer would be 0.43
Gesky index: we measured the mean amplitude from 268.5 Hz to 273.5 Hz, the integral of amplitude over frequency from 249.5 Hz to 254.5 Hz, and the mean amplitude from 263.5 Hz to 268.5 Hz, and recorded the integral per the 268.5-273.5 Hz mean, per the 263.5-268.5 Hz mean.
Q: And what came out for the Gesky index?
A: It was 0.0165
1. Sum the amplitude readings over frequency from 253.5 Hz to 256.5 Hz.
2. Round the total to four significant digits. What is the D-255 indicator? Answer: 1367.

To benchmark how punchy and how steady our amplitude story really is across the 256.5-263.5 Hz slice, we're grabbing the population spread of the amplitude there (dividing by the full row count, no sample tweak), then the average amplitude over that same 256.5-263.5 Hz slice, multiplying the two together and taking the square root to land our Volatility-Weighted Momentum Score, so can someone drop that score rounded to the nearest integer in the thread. 86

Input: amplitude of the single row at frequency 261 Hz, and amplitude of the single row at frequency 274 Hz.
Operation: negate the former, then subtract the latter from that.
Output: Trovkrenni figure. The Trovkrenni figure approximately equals -825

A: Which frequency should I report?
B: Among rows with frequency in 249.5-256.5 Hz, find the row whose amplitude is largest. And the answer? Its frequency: 250 Hz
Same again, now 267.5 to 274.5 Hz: 274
